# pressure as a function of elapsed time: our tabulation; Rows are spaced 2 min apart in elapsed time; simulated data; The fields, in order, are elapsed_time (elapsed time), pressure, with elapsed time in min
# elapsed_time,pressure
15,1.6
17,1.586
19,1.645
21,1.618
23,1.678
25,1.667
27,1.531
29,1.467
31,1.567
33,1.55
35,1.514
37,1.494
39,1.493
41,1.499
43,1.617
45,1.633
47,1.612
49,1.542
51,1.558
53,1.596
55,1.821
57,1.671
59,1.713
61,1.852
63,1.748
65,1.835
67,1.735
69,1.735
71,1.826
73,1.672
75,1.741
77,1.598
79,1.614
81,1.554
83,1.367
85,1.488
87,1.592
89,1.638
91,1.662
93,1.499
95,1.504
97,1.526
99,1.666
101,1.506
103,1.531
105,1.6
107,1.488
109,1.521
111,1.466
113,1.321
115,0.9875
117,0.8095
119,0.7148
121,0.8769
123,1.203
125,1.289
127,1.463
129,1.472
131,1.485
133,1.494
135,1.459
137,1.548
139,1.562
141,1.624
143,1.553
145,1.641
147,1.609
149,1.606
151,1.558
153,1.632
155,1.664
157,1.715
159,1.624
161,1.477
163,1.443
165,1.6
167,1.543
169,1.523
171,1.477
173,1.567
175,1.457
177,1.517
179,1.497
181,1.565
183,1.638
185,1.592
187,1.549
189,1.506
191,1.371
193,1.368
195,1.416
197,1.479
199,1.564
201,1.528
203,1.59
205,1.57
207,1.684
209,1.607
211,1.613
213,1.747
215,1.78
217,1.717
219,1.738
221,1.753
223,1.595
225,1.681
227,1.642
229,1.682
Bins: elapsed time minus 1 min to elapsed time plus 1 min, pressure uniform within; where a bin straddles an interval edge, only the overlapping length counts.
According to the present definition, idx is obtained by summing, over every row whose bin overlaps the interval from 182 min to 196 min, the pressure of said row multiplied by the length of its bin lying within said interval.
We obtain 21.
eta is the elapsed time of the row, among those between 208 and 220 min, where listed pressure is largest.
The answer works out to 215 min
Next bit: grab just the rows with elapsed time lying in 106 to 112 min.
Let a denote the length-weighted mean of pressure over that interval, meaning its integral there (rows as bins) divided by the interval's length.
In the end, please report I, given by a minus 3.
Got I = -1.51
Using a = 1.49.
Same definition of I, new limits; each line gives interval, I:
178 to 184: -1.43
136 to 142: -1.42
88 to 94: -1.40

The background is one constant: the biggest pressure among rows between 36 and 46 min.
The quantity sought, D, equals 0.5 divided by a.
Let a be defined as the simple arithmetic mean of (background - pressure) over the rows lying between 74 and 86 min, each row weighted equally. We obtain 6.9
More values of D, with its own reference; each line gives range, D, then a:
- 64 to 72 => -3.3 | -0.15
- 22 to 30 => 10.6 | 0.05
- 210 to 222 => -5.5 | -0.09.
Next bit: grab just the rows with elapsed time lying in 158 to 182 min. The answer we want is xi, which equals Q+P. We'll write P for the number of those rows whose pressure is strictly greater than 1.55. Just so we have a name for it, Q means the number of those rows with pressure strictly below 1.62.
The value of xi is 15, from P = 4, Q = 11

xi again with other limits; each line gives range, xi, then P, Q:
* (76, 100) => 16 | 7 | 9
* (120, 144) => 14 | 3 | 11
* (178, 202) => 15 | 4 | 11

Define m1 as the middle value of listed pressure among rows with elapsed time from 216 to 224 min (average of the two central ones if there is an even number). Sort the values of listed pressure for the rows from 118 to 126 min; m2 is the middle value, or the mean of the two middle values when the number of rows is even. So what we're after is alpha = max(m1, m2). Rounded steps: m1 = 1.73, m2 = 1.04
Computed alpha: 1.73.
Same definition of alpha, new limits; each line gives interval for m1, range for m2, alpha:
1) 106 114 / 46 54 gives 1.58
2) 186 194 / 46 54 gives 1.58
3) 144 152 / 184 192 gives 1.61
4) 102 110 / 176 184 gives 1.54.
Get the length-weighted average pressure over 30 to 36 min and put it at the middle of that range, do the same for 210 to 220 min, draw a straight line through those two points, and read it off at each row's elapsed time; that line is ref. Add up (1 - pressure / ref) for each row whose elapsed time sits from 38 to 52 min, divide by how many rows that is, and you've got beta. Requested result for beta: -0.01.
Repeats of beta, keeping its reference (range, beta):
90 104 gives 0.03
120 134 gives 0.19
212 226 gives 0.00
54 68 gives -0.13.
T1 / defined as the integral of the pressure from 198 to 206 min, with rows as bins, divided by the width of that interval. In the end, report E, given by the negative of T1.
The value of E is -1.56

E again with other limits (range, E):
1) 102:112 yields -1.52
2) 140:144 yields -1.59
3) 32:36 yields -1.53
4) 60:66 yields -1.81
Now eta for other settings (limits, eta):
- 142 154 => 145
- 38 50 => 45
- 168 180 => 173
